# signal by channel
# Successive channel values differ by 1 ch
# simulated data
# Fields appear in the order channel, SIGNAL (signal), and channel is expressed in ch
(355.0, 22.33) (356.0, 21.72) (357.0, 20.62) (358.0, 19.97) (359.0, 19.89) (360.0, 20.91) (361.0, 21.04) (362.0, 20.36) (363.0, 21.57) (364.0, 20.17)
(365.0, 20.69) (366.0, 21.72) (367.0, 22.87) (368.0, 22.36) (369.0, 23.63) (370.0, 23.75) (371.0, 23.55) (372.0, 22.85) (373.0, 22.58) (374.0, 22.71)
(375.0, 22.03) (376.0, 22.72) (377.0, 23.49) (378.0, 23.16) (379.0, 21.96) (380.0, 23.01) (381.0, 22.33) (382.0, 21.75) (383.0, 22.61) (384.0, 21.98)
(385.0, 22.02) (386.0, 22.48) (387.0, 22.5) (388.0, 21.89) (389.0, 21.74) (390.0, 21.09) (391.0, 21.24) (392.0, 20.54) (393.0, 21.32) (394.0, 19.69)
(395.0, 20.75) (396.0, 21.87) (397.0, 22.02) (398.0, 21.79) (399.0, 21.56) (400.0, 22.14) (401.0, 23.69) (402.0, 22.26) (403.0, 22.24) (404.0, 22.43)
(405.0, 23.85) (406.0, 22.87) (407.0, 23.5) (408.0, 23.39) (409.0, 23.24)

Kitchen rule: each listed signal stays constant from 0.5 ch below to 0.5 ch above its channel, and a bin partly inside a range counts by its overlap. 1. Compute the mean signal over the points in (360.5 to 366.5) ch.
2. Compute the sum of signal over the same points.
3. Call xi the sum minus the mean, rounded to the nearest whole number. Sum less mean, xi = 105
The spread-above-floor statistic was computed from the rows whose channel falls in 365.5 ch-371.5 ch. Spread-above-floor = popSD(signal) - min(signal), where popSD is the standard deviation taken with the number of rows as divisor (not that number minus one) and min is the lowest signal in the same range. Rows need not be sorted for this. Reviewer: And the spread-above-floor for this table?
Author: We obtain -21.0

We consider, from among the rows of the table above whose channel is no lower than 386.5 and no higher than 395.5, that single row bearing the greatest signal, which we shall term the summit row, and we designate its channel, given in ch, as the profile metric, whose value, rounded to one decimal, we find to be 387.0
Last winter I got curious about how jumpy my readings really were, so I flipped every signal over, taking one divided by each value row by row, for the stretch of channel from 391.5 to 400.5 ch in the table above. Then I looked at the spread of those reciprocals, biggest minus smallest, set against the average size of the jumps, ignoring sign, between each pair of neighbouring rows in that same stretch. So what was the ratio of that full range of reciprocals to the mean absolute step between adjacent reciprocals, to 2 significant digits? 3.4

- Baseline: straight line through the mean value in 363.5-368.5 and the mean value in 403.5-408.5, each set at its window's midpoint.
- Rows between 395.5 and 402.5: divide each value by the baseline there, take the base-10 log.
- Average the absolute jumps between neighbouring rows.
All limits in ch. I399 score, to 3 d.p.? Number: 0.013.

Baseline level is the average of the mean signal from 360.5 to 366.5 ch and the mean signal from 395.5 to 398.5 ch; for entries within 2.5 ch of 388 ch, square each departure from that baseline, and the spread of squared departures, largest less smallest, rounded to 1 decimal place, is 1.1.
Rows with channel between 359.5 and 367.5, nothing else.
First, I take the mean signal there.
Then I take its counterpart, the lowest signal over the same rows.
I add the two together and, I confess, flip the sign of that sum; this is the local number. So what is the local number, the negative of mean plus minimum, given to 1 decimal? -41.3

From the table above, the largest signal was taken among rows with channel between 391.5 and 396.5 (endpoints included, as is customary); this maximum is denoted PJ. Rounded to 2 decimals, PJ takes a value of 21.87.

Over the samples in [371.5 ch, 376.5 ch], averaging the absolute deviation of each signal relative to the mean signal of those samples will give 0.22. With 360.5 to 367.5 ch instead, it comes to 0.73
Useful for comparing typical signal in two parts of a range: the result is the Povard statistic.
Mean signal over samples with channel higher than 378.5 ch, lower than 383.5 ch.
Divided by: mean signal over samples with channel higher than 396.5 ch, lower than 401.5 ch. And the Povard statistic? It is 1.00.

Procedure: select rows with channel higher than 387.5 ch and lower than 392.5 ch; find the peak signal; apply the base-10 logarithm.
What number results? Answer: 1.340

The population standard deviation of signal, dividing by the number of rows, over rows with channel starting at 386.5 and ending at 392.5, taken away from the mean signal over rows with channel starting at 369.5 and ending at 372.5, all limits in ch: 22.8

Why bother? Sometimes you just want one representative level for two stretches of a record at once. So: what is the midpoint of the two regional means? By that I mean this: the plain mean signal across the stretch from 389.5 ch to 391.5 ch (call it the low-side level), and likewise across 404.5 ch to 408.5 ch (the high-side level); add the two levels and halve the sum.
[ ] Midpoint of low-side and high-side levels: 22.3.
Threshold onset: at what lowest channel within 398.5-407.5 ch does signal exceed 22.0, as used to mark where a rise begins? 400.0 ch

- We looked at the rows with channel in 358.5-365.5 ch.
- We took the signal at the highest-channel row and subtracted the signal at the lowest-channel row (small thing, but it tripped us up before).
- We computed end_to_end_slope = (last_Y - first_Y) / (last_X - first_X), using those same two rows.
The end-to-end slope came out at 0.1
